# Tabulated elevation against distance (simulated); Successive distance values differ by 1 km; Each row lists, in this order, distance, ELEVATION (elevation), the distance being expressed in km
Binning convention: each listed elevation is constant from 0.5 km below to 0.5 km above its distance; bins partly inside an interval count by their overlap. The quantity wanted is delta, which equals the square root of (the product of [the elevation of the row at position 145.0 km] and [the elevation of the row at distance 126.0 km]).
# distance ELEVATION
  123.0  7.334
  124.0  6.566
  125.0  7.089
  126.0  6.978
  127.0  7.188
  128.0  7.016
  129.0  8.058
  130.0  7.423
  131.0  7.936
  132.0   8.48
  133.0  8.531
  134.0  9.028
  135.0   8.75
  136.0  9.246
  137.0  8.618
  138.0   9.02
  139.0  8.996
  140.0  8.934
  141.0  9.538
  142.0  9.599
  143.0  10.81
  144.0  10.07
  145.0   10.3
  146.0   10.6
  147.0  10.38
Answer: 8.48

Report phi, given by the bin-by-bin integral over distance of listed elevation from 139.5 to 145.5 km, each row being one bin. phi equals 59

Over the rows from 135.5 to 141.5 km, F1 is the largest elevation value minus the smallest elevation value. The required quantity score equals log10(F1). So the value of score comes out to -0.04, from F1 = 0.9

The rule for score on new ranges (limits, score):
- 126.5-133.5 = 0.18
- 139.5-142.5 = -0.18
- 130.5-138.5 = 0.12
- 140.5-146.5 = 0.10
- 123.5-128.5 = -0.21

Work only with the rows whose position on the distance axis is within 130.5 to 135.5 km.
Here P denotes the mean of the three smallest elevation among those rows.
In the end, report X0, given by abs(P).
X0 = 8.32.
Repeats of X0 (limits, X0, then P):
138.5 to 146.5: 9.16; 9.2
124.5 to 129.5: 7.03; 7.0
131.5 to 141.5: 8.54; 8.5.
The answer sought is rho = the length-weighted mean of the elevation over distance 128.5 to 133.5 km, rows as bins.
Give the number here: 8.1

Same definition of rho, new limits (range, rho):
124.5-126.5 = 7.0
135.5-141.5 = 9.1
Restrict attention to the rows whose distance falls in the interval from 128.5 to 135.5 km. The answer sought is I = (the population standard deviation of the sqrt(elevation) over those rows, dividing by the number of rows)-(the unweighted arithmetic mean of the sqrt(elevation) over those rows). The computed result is -2.79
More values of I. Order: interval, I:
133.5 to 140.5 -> -2.96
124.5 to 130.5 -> -2.63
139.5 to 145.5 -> -3.05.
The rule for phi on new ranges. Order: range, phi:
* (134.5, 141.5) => 63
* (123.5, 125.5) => 14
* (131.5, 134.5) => 26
